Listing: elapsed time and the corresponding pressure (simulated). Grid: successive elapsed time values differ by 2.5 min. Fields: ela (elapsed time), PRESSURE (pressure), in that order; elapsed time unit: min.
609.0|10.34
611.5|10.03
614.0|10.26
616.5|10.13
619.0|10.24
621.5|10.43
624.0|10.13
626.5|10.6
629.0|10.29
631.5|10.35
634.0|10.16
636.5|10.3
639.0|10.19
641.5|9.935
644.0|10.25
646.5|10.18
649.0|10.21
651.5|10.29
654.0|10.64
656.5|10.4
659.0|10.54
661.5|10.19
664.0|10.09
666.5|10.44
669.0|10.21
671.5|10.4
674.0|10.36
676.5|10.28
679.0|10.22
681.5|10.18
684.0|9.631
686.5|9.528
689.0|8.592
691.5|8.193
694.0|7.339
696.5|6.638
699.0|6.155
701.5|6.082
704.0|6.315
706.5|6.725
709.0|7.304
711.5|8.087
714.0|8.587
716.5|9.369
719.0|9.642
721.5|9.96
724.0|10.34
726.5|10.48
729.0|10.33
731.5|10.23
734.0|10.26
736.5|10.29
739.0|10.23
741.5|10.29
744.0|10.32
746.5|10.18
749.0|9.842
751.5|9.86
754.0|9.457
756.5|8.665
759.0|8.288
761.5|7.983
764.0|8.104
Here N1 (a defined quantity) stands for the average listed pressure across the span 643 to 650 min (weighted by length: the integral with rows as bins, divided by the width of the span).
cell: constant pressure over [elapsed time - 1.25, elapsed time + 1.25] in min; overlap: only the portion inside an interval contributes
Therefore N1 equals 10.2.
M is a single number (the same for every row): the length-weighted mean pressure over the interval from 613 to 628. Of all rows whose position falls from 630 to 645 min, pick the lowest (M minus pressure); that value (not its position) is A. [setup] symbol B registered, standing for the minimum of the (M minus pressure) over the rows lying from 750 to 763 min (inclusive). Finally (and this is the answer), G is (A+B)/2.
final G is 0.19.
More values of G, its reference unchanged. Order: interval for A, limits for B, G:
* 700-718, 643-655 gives 0.29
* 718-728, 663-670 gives -0.16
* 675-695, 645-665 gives -0.16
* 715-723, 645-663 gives 0.00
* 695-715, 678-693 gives 0.90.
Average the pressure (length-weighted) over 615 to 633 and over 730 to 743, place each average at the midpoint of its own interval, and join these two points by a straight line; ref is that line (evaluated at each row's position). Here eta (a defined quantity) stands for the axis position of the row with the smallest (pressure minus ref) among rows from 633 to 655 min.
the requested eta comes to 641.5 min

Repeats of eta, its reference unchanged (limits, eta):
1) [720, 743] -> 721.5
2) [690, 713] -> 701.5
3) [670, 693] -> 691.5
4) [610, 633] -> 611.5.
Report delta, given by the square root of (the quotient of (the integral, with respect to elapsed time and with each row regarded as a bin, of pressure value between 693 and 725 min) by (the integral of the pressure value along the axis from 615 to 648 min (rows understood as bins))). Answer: 0.9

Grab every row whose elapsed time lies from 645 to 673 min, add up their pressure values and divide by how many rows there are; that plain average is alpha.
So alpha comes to 10.3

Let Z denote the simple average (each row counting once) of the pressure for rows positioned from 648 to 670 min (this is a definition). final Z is 10.33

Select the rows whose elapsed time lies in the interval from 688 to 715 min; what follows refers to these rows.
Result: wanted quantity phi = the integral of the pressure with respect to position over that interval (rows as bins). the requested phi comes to 196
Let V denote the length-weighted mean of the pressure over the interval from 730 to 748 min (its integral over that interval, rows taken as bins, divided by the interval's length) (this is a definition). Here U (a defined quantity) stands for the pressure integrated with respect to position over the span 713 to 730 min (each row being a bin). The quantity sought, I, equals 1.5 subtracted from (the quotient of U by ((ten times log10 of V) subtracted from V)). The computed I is 1157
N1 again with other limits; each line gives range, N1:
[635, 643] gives 10.1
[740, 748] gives 10.2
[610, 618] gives 10.1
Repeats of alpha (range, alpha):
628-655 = 10.3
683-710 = 7.5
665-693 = 9.8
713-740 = 10.0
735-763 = 9.6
